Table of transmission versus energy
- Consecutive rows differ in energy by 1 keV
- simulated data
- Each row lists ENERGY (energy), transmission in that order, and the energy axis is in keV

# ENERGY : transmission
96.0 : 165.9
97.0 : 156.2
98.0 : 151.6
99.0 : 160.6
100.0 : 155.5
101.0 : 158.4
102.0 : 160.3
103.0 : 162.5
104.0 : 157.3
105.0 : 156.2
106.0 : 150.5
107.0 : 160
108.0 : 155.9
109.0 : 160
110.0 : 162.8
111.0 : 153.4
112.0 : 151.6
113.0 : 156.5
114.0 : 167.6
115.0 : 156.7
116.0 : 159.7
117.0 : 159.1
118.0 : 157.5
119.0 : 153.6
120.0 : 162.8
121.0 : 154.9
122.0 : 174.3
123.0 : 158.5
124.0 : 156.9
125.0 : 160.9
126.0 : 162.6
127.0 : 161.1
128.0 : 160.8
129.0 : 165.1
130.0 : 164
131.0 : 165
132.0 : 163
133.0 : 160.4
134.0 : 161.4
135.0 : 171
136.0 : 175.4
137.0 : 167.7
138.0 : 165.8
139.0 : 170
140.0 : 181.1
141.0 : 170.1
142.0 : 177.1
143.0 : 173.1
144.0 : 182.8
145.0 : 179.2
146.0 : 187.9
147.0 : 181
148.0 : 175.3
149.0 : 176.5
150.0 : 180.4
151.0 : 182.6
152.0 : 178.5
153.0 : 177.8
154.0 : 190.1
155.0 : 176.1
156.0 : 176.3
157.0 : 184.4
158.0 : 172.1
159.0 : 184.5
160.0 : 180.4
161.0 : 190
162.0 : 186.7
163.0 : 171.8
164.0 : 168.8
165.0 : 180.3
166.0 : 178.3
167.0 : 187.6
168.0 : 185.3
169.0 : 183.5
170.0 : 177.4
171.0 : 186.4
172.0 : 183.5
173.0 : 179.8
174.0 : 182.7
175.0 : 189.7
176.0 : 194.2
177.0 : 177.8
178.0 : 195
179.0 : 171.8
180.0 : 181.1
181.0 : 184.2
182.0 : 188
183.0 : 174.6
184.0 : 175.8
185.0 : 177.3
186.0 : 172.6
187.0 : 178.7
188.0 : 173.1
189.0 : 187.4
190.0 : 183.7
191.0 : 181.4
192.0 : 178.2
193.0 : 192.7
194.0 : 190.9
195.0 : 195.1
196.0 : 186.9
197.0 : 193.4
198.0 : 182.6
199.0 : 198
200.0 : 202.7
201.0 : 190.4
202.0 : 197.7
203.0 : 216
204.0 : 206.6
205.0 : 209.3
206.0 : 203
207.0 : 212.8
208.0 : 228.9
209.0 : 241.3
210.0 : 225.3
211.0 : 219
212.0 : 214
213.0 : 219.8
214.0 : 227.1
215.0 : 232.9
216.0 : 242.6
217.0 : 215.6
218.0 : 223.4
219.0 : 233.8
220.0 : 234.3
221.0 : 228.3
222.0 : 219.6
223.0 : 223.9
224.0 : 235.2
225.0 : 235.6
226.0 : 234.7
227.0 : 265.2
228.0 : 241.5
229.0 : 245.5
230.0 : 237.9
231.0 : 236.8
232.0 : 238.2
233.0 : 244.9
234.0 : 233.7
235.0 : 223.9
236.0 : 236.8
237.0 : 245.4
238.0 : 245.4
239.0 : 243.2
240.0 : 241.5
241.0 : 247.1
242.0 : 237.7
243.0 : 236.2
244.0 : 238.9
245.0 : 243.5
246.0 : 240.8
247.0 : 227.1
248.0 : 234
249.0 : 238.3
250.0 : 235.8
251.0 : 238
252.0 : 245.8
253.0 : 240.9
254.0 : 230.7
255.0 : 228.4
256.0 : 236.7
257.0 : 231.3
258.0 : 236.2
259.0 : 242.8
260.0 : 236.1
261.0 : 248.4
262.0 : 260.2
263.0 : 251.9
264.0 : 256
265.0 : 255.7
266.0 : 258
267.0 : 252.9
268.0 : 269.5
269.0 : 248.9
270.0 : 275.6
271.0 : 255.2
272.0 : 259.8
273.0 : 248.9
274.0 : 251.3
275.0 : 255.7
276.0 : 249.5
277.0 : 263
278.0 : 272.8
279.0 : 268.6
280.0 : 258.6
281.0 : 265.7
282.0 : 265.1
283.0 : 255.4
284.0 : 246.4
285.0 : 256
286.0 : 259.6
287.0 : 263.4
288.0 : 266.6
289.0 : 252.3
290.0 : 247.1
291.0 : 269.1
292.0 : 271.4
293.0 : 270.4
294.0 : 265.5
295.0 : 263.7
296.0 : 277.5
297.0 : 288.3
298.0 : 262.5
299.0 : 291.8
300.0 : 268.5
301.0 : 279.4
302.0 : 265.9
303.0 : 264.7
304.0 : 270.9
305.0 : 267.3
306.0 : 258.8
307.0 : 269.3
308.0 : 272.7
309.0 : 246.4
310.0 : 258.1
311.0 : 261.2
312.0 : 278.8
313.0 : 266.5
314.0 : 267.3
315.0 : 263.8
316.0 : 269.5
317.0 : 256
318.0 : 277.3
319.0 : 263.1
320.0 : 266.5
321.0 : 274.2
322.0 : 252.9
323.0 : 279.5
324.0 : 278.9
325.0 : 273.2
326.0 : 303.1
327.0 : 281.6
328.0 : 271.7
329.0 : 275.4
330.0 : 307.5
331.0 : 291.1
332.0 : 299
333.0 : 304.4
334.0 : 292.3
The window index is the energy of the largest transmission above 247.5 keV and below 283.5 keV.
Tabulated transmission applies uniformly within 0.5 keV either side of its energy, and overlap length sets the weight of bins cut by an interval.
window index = 270.0 keV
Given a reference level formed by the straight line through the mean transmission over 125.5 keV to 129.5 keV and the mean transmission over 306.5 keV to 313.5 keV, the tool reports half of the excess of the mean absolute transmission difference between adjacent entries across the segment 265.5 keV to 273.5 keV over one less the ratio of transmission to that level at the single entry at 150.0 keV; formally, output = 7.5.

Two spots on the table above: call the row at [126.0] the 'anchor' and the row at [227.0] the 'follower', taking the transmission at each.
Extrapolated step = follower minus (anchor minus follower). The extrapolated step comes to 368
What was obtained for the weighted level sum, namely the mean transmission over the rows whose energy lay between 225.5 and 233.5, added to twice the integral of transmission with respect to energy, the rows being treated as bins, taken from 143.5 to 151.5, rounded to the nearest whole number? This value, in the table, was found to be 3134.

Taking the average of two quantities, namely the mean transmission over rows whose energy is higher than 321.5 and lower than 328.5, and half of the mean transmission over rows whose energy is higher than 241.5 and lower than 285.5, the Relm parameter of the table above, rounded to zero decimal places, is 201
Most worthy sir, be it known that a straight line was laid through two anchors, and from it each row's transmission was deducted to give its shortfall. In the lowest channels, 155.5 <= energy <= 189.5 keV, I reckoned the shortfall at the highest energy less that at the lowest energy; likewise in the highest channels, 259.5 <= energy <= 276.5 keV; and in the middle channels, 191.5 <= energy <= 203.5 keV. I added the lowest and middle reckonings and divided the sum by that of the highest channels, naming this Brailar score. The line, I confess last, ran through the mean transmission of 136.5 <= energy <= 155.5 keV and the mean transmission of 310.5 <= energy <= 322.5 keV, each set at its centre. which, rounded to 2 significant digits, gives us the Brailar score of 5.1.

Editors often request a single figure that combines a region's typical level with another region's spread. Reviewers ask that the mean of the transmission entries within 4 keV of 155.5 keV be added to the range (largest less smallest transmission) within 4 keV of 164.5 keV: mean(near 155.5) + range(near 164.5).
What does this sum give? 201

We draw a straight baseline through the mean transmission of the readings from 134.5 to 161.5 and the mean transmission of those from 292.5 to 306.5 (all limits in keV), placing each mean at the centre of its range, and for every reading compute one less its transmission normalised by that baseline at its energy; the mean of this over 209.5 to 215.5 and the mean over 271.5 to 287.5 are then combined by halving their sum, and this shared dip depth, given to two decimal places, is -0.01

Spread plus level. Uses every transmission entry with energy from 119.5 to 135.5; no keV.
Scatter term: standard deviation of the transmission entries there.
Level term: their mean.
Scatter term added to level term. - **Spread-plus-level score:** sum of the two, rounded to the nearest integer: 167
